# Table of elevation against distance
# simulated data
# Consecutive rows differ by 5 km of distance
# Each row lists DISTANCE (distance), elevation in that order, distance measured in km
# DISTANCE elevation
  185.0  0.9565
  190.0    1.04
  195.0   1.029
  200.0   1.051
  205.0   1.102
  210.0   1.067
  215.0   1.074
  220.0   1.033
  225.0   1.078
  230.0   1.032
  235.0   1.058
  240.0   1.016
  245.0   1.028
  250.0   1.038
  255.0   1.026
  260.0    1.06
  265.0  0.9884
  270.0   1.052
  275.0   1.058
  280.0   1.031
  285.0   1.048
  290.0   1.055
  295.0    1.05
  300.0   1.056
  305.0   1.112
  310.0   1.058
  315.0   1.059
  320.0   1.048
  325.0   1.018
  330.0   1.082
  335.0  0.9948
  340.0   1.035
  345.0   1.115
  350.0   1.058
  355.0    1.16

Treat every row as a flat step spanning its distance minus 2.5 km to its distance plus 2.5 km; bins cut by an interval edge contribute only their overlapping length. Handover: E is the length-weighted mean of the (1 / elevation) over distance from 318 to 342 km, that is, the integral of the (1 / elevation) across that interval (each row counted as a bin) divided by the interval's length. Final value 0.967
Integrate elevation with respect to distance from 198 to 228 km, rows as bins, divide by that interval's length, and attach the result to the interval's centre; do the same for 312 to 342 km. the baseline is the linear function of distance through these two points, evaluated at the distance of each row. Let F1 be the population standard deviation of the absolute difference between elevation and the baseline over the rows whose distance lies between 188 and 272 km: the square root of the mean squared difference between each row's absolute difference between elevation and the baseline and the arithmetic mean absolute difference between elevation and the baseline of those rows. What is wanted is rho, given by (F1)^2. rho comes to 0.0003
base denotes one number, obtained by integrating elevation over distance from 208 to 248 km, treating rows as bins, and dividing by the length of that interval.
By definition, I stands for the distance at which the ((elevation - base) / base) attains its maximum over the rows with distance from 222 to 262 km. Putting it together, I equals 225.0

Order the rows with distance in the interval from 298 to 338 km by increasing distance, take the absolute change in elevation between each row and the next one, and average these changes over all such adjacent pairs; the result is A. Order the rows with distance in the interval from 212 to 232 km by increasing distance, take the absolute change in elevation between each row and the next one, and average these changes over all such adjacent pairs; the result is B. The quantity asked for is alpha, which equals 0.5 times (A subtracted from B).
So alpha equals 0.000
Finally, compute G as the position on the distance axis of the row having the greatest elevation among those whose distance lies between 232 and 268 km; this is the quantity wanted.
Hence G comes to 260.0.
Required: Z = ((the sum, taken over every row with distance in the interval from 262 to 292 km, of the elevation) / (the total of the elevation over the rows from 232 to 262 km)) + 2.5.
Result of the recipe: 3.50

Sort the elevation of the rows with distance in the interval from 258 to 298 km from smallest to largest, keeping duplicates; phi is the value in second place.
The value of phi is 1.031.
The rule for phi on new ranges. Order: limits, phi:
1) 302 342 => 1.018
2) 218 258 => 1.026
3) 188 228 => 1.033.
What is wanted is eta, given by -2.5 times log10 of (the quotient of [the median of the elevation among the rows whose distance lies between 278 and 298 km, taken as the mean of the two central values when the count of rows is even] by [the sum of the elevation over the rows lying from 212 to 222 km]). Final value 0.8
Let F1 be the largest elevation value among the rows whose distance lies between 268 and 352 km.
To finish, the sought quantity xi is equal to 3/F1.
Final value 2.69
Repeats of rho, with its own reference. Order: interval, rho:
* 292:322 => 0.0005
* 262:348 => 0.0006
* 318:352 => 0.0006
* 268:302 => 0.0000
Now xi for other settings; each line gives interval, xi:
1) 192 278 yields 2.72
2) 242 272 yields 2.83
